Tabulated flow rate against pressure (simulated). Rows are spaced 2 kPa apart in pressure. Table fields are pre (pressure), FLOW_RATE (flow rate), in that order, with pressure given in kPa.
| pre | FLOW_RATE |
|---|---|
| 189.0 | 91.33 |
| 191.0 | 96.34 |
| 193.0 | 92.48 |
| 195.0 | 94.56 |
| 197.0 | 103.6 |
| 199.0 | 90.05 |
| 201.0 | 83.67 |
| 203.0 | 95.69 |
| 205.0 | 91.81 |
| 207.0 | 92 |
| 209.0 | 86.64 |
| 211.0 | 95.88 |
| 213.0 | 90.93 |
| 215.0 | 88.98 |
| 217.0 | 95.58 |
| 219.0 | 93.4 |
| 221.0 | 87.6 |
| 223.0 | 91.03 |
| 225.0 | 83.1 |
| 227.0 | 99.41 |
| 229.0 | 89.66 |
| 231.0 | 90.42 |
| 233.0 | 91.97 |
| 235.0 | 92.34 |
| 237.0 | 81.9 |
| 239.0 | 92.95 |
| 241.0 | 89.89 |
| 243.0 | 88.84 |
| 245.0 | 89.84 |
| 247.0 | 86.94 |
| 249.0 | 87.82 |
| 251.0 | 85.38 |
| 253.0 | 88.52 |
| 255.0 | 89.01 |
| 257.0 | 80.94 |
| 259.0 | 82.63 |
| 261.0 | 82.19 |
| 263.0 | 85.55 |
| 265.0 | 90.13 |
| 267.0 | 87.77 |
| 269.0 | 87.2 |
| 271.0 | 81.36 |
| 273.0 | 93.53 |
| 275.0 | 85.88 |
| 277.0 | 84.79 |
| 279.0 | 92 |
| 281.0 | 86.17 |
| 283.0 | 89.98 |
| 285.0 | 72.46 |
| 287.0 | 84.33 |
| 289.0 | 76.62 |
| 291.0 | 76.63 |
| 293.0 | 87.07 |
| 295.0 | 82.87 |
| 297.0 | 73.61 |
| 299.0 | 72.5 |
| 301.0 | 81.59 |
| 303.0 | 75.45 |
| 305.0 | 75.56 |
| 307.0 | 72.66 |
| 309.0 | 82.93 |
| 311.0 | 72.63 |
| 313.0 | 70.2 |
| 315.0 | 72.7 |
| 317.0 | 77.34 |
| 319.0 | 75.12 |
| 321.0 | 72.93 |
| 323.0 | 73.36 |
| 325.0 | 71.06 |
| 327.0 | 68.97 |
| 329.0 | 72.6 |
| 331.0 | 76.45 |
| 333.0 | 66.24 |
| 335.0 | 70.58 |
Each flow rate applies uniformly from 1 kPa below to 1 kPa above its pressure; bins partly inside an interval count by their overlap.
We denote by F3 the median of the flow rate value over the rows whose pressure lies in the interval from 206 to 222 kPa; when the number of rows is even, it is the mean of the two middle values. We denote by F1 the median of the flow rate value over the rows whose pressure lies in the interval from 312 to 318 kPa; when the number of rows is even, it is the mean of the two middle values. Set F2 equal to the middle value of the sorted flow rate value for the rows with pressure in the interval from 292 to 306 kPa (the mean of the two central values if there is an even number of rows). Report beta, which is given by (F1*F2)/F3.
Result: 60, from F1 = 72.7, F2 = 75.6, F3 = 91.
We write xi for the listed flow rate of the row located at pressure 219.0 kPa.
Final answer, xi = 93.4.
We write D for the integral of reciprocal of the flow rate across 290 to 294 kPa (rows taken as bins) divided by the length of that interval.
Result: 0.0123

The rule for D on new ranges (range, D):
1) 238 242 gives 0.0109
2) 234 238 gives 0.0115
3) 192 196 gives 0.0107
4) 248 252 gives 0.0115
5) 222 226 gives 0.0115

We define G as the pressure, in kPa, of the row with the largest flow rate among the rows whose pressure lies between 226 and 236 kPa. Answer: 227.0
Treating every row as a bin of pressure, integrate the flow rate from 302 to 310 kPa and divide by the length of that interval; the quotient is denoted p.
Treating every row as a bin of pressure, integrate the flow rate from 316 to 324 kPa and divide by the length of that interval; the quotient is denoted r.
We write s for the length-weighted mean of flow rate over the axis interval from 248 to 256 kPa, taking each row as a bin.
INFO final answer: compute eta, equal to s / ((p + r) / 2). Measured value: 1.16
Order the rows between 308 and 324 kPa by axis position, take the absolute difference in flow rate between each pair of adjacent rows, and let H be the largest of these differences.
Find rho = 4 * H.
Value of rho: 41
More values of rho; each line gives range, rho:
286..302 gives 42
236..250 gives 44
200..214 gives 48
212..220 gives 26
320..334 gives 41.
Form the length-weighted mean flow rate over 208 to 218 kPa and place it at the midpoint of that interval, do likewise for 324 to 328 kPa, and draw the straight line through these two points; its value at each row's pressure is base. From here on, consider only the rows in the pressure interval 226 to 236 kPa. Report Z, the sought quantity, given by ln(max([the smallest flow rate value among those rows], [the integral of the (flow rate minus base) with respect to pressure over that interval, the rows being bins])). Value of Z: 4.50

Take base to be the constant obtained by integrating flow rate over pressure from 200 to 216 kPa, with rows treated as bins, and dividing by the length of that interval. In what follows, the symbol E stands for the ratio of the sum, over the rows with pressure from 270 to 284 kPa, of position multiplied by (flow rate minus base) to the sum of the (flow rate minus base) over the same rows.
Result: 275.4 kPa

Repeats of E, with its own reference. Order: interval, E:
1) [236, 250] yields 242.3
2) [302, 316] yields 309.3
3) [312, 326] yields 319.0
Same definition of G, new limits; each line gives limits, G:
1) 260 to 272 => 265.0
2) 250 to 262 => 255.0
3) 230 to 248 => 239.0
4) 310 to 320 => 317.0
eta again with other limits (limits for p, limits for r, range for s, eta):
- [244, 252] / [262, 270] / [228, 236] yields 1.04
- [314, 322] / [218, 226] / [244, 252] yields 1.07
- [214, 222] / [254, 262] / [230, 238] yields 1.02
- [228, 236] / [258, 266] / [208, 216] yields 1.03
